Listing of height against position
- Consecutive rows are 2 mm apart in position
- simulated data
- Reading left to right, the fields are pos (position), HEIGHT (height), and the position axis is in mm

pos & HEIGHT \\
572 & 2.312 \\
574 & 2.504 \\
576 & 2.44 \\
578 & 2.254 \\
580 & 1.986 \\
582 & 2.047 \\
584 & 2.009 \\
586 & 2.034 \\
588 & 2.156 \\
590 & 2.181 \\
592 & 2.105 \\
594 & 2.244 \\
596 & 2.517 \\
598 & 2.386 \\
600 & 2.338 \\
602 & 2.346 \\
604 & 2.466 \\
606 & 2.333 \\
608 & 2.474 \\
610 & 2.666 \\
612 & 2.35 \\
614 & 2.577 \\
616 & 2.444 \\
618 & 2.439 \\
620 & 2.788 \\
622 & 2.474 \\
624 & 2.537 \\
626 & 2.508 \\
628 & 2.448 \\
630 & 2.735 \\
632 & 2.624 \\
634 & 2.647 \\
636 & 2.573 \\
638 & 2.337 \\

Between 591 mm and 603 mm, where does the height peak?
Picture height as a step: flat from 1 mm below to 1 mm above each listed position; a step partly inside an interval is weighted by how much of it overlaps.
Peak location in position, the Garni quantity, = 596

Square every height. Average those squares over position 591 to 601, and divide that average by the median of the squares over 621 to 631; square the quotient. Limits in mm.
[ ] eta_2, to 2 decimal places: 0.73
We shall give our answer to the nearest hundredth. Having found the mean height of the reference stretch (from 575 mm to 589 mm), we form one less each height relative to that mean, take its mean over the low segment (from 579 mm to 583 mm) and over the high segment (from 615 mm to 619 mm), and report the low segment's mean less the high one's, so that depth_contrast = 0.20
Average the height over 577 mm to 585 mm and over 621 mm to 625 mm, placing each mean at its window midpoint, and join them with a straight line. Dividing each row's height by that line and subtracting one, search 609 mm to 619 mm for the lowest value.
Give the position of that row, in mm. 612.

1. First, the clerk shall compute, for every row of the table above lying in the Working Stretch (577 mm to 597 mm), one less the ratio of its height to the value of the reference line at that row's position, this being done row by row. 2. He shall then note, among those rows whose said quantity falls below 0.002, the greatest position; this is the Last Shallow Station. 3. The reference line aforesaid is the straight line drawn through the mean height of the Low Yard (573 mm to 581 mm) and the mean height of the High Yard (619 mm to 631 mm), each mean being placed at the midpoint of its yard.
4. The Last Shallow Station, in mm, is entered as 596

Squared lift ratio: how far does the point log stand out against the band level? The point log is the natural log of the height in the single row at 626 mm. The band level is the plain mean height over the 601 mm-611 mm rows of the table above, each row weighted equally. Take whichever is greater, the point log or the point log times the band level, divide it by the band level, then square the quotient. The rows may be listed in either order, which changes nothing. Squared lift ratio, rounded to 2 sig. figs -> 0.85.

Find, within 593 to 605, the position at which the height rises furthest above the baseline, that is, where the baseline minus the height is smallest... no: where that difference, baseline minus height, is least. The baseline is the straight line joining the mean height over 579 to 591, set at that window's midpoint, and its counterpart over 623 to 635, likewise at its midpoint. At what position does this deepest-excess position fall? 596 mm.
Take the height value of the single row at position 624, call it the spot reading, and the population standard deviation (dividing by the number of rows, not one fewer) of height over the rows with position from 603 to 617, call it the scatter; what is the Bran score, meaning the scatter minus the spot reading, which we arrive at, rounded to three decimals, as -2.428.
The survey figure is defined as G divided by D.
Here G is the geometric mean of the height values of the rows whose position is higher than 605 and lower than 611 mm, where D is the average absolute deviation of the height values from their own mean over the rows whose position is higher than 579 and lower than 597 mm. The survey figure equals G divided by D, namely 21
